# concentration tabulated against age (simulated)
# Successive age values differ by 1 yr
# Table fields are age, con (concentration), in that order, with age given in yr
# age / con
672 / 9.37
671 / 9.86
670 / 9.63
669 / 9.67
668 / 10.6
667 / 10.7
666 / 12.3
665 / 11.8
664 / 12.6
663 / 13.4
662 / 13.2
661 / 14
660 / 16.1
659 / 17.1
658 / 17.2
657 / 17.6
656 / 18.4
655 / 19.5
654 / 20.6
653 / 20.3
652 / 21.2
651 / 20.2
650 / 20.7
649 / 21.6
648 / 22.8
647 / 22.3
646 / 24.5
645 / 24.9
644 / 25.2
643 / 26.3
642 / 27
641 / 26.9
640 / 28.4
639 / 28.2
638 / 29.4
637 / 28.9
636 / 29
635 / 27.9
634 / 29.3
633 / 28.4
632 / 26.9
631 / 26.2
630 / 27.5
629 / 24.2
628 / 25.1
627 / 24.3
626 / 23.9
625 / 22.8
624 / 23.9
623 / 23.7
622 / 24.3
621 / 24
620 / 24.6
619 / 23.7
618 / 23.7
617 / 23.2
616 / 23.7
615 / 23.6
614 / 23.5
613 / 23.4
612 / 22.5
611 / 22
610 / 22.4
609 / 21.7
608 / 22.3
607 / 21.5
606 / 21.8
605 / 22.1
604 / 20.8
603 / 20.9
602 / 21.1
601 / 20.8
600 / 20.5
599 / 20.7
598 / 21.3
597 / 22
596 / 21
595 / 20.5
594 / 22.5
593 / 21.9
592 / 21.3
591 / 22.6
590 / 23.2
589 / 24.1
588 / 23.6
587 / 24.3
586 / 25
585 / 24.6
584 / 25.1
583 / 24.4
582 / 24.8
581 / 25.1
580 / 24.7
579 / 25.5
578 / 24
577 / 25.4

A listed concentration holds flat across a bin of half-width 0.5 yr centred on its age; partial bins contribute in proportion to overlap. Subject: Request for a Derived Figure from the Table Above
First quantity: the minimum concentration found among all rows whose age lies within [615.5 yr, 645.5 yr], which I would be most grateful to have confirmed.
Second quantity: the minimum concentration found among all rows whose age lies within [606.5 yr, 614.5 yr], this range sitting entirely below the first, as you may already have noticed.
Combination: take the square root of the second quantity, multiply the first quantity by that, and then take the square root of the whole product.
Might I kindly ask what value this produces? 10.3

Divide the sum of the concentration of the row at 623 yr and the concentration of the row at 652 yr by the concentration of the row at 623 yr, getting 1.89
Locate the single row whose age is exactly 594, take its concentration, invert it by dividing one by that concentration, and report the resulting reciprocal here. 0.0444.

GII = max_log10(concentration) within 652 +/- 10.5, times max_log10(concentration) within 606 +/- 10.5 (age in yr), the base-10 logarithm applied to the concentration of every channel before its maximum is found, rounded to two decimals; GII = 1.97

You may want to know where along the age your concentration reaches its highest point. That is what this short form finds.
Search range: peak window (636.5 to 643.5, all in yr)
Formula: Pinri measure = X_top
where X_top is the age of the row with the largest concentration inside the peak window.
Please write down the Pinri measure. 638 yr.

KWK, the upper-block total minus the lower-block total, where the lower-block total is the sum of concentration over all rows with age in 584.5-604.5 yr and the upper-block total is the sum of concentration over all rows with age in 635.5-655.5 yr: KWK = 45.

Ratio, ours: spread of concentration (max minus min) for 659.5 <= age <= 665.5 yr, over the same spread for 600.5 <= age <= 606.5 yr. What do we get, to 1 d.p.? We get 3.3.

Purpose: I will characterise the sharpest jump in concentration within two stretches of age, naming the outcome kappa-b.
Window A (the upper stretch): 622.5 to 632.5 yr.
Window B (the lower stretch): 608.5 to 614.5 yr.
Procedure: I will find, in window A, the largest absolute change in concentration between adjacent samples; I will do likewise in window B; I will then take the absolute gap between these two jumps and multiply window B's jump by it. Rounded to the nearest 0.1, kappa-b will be 2.2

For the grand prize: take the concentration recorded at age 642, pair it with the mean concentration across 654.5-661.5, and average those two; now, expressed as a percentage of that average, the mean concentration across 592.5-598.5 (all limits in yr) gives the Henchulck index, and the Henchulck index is 98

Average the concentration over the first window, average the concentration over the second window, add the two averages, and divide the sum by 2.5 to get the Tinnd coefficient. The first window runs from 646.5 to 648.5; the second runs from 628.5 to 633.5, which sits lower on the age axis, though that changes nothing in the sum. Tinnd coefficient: 19.7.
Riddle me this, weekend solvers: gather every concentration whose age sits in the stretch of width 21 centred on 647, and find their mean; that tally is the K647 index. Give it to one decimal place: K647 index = 23.6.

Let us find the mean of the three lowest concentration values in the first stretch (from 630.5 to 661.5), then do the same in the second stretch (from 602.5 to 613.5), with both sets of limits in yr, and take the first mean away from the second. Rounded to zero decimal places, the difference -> 5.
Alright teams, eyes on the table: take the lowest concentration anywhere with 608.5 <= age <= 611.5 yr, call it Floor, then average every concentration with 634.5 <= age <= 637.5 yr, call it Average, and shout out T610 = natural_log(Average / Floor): 0.3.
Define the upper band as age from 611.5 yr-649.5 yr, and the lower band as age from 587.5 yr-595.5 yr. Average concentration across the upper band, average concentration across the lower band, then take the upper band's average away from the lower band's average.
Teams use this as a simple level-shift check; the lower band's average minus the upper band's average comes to -3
